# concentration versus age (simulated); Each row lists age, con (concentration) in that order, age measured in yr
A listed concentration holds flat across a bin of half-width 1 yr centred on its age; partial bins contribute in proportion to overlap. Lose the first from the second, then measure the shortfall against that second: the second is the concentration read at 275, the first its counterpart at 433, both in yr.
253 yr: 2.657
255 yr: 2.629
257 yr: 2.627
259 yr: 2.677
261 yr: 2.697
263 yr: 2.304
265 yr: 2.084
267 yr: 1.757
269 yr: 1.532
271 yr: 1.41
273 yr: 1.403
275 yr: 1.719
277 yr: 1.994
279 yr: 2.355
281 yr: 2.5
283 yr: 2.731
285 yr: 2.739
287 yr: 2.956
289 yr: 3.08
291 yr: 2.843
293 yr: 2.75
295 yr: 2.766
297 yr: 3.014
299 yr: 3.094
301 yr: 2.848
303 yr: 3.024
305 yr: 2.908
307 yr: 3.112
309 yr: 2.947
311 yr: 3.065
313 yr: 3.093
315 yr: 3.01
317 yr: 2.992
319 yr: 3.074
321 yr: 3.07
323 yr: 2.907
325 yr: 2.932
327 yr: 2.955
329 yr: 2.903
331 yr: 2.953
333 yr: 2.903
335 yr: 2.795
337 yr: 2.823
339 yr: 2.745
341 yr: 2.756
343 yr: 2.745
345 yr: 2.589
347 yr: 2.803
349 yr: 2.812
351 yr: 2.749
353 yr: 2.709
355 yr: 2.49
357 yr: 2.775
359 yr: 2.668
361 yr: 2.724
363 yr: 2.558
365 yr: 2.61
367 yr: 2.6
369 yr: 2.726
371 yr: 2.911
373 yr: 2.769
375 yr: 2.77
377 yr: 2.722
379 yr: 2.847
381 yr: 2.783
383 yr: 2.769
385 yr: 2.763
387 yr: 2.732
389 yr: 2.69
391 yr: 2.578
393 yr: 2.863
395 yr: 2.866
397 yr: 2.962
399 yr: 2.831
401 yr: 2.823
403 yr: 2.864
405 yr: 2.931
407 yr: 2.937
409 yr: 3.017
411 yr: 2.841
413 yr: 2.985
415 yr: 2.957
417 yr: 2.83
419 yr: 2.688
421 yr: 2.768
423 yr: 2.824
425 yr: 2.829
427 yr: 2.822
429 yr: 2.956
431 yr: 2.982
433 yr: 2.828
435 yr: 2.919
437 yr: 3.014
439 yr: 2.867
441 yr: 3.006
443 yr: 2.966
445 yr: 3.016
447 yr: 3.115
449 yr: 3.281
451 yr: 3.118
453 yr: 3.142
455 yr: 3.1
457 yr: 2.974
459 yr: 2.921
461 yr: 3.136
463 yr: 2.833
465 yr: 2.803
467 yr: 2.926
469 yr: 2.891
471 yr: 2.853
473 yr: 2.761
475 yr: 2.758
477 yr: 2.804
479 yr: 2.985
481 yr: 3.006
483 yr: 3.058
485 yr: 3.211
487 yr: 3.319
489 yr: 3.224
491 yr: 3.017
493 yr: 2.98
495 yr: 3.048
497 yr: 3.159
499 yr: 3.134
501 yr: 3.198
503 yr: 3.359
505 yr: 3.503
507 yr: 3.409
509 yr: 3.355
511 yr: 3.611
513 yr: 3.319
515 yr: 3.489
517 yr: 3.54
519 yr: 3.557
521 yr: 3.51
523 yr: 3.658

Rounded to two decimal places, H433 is -0.65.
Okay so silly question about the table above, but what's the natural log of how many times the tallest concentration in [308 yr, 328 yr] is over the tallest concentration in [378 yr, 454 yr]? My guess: -0.06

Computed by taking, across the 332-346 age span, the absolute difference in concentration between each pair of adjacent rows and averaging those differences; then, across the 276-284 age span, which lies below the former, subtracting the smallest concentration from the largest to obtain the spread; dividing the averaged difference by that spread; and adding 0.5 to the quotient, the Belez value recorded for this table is 0.6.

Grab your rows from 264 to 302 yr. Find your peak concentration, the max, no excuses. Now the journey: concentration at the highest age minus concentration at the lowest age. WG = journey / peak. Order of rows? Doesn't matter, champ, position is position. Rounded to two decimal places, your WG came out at 0.25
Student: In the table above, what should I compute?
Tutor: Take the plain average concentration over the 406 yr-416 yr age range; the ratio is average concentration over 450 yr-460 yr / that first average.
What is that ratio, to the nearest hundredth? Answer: 1.04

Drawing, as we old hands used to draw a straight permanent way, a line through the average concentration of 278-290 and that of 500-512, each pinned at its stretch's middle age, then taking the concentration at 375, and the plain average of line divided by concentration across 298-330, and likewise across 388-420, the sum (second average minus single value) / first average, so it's -1.79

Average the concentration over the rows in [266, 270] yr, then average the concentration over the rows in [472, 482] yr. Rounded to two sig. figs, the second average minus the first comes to 1.2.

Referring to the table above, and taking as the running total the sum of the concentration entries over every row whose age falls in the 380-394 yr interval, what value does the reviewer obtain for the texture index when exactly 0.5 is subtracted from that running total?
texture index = 19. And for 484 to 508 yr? 38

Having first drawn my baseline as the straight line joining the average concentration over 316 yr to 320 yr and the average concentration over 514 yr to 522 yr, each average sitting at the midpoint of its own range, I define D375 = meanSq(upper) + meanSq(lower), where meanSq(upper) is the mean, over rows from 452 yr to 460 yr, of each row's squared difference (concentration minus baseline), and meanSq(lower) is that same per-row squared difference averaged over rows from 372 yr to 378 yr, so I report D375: 0.30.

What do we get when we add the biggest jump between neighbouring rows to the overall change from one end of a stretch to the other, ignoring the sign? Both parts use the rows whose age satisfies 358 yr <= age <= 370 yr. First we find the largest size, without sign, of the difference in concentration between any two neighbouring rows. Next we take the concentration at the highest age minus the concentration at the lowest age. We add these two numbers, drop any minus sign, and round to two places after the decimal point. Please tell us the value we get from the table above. 0.22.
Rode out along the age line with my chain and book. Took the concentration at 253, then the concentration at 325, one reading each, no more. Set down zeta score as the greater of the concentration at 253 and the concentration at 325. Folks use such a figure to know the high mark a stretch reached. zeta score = 2.93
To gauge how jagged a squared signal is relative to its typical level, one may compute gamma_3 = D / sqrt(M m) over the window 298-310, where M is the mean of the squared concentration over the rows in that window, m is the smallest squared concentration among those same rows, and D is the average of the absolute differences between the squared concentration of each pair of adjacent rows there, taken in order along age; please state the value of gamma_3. 0.127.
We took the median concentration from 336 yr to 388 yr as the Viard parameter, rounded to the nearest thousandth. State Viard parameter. 2.747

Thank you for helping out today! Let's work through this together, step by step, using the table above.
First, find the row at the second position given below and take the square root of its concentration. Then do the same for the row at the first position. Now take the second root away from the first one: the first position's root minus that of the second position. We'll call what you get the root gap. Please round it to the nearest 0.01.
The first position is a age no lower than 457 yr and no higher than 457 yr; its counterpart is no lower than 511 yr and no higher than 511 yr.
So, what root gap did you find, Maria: -0.18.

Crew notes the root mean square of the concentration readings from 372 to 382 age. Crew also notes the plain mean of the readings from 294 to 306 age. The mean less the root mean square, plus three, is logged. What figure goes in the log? 3.16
